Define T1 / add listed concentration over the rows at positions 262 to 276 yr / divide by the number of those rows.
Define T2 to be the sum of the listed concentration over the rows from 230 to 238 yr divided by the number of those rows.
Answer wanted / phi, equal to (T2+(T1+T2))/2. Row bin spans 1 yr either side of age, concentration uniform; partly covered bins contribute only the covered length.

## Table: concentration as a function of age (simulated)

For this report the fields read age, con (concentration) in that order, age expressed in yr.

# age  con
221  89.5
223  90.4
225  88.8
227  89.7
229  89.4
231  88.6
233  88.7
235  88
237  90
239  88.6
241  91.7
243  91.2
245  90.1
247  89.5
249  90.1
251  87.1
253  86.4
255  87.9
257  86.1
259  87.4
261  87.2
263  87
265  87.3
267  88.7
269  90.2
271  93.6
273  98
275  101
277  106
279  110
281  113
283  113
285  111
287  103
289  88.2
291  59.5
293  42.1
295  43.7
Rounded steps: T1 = 92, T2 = 88.8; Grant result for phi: 135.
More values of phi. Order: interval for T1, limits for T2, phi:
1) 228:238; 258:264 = 132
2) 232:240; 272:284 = 151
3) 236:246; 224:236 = 134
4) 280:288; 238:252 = 145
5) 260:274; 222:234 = 134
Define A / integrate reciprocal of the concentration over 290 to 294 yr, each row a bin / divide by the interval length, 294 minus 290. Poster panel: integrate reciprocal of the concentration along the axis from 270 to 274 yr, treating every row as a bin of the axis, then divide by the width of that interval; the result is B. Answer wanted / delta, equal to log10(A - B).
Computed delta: -2.01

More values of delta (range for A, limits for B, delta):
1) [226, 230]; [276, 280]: -2.72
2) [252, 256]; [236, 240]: -3.56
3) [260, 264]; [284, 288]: -2.67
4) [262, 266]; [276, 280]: -2.66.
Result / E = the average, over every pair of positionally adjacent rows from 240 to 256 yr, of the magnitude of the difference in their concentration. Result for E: 1.1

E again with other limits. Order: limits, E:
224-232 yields 0.7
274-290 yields 5.3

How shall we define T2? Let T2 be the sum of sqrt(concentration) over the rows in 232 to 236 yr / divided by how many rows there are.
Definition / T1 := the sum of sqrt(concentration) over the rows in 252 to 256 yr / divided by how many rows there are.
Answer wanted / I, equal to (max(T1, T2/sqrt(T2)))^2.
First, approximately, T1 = 9.34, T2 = 9.4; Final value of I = 87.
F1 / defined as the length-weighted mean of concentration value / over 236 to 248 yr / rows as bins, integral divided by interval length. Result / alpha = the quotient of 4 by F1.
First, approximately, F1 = 90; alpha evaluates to 0.0444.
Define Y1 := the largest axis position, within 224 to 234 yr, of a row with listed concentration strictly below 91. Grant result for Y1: 233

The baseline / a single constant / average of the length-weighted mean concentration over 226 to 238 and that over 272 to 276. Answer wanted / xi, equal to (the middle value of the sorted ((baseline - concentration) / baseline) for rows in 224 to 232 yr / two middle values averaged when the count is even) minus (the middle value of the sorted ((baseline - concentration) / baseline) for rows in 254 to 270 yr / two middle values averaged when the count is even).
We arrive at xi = -0.019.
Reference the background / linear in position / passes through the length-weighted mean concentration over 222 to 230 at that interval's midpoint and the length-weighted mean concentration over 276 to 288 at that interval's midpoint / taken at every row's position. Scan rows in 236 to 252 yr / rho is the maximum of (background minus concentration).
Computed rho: 11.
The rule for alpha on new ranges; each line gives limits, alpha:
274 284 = 0.0368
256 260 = 0.0461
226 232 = 0.0448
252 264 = 0.0460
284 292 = 0.0442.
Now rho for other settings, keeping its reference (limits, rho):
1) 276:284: 2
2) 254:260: 14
